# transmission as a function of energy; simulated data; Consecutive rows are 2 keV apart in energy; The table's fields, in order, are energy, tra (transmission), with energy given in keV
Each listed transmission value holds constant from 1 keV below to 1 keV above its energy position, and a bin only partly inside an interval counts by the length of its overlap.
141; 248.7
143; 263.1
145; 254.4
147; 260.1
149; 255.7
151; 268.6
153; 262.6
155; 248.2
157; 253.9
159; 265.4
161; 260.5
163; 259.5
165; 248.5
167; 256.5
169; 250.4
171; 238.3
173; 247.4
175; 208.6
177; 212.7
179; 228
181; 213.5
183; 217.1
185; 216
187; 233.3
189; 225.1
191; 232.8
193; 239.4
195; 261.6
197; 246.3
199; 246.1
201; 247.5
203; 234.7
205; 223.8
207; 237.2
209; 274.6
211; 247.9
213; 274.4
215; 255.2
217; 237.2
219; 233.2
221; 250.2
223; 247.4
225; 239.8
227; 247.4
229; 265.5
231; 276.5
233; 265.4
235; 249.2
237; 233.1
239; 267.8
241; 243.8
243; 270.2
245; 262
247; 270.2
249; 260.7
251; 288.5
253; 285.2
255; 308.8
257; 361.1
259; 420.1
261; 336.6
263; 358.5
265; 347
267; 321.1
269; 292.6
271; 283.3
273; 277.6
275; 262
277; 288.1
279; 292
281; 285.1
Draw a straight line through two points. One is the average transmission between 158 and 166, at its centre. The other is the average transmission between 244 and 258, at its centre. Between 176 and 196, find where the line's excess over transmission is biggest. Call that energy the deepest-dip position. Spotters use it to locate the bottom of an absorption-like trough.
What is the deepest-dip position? 181 keV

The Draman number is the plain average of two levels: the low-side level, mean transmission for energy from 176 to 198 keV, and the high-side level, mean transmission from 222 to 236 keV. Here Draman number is 243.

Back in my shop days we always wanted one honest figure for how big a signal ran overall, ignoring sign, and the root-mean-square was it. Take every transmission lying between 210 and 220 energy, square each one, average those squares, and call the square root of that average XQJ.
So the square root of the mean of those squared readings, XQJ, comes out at 250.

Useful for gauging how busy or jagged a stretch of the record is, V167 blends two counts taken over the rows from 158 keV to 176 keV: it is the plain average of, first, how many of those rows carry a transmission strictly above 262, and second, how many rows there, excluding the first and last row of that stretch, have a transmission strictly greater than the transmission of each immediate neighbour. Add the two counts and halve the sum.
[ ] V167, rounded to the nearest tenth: 1.5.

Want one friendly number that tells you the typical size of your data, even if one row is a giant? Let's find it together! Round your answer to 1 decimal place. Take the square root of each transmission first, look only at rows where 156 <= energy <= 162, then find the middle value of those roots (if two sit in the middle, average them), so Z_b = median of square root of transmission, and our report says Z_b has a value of 16.1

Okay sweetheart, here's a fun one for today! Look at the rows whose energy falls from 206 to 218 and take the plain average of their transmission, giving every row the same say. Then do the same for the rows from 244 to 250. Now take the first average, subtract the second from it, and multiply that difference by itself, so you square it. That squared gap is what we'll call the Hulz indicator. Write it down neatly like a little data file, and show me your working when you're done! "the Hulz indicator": 98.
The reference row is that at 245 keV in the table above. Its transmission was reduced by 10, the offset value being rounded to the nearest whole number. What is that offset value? 252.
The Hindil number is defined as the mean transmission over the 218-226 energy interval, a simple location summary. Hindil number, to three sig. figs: 243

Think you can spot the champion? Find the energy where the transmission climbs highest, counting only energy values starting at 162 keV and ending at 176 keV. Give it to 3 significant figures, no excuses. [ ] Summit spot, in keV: 163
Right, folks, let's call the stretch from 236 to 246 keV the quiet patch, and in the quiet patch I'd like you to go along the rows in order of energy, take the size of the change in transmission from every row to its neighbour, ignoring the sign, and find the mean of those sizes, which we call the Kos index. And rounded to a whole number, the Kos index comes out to 23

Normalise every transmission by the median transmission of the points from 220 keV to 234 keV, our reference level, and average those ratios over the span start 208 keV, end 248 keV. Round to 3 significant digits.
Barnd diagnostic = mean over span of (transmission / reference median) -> 1.02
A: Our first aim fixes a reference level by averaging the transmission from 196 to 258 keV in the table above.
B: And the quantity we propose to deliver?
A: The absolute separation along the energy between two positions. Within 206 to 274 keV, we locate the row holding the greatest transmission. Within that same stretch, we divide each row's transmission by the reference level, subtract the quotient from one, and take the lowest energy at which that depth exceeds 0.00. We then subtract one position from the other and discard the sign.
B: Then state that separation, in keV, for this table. 52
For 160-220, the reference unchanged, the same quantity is 46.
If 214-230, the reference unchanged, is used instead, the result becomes 14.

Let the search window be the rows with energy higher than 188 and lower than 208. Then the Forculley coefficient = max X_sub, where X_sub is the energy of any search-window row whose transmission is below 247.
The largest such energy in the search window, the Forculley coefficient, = 207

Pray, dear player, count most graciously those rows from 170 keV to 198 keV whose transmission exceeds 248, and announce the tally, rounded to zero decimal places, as 1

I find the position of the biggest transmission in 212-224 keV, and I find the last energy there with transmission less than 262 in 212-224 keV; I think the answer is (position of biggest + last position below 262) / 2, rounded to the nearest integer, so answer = 218 keV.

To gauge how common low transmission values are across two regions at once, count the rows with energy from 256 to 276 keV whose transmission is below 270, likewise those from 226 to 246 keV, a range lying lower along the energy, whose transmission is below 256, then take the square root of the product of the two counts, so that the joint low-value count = 2.0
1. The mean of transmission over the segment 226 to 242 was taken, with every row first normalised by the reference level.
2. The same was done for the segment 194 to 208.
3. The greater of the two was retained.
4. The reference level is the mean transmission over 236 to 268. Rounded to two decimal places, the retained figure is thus 0.85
